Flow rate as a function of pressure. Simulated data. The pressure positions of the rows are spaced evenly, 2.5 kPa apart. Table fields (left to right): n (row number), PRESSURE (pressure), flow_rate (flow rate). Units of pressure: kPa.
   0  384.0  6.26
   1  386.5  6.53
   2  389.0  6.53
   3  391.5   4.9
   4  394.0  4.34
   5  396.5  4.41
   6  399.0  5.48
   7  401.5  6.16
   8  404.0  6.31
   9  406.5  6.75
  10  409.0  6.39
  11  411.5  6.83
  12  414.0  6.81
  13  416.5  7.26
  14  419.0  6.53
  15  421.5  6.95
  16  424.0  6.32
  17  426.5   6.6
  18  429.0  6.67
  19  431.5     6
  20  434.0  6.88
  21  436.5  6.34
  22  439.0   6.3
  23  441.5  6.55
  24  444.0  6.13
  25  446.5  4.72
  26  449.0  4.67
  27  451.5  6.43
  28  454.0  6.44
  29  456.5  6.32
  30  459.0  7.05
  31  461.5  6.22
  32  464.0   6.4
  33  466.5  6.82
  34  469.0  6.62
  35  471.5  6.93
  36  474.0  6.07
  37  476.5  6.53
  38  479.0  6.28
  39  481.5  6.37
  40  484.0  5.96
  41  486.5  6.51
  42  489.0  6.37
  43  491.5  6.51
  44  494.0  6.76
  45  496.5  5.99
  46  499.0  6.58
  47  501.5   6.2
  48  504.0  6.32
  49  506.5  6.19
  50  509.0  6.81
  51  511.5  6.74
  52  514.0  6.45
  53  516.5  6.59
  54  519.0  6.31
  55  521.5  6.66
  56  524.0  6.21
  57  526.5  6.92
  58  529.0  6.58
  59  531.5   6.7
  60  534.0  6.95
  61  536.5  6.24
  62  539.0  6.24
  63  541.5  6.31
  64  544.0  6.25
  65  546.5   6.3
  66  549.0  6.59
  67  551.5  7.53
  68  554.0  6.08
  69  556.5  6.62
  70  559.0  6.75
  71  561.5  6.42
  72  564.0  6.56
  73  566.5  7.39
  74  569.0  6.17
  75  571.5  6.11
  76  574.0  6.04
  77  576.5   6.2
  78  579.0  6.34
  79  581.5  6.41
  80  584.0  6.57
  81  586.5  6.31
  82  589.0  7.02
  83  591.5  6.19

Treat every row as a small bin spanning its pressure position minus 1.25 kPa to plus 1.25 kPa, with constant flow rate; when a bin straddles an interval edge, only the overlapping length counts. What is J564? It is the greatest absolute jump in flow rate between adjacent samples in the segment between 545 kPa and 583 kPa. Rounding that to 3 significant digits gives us 1.45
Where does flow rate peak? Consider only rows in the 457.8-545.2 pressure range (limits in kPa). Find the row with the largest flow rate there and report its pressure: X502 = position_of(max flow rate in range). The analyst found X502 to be 459.0 kPa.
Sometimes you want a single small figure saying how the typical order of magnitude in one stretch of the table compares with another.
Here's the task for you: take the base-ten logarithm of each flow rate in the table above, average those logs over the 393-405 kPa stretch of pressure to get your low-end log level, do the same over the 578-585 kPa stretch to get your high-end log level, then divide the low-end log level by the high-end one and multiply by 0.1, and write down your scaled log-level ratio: 0.089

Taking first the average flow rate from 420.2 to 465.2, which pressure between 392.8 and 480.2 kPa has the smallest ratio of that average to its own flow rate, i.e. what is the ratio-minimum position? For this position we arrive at 416.5 kPa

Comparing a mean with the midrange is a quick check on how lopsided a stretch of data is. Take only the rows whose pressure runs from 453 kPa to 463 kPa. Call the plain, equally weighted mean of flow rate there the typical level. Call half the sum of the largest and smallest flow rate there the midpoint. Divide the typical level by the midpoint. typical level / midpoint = 0.981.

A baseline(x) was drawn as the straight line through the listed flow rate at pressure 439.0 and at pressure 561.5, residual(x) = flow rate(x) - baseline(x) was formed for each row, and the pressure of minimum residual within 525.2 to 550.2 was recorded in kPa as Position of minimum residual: 539.0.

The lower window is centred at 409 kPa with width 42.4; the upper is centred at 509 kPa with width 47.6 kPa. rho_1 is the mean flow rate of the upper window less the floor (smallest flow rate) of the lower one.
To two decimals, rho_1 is 2.15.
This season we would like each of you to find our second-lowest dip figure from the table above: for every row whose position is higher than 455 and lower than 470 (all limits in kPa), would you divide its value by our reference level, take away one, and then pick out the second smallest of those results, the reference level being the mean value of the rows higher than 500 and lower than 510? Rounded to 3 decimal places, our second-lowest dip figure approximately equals -0.009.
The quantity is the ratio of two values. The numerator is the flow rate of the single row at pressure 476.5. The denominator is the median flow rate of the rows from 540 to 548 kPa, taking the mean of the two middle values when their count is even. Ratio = 1.04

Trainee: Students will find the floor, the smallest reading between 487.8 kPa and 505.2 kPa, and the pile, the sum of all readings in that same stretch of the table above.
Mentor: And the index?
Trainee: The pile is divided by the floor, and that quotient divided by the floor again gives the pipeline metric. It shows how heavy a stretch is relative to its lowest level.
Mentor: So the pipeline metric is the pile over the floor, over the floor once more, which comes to 1.25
